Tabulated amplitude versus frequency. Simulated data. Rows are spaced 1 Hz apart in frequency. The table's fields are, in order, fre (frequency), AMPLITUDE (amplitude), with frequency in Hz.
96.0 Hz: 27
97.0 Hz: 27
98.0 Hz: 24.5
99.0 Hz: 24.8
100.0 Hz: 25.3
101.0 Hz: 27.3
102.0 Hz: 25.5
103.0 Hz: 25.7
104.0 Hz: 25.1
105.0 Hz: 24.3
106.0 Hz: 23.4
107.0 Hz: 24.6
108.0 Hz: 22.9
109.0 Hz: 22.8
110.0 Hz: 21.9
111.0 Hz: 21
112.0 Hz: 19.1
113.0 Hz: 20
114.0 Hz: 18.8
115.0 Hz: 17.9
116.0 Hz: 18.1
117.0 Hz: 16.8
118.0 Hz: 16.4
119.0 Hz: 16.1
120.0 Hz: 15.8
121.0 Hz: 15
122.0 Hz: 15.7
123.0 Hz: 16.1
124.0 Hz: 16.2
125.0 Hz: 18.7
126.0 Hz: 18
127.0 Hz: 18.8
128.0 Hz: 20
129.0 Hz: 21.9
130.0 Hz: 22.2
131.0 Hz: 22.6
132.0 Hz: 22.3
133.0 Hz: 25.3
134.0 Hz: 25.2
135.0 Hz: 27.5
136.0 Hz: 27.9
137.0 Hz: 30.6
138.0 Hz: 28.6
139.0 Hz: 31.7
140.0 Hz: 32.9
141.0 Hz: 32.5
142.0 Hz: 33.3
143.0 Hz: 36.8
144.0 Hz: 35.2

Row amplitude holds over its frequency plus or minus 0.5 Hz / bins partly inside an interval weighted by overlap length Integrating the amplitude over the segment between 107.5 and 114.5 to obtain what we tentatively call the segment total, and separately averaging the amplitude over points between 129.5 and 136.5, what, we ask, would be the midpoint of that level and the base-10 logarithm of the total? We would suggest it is 13.4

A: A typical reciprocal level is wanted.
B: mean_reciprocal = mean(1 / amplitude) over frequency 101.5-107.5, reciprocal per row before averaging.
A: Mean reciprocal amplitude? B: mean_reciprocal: 0.040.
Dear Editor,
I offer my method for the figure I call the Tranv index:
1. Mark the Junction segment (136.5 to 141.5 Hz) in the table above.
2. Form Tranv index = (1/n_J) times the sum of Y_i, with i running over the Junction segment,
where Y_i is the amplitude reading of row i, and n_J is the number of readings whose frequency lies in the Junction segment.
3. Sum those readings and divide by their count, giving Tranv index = 31.3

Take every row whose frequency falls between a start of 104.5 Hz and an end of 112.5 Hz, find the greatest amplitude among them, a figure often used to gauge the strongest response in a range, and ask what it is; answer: 24.6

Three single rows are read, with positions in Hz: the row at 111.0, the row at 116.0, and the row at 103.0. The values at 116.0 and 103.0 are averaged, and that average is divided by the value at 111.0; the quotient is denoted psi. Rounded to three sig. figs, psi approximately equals 1.04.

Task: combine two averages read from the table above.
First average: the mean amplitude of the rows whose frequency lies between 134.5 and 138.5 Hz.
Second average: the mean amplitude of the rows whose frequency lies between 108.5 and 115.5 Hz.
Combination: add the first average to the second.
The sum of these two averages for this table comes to 49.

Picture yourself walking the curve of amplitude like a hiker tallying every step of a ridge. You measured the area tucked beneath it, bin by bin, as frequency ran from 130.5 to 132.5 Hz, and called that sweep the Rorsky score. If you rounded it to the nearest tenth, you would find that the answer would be 44.9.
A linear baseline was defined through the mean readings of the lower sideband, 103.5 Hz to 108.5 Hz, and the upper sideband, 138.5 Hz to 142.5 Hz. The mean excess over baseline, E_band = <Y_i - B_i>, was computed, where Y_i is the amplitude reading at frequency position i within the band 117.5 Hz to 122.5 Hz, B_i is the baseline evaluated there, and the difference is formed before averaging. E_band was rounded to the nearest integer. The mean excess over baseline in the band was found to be -12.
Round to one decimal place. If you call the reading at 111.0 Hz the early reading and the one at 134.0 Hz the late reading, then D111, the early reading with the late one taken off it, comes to -4.2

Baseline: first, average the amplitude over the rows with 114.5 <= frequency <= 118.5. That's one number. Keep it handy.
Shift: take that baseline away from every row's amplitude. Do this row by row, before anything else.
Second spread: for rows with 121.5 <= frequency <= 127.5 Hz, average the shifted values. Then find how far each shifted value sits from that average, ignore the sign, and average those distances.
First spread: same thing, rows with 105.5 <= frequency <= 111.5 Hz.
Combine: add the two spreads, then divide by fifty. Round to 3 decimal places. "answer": 0.043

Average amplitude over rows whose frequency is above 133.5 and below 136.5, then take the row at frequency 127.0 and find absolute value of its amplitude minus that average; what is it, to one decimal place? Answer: 8.1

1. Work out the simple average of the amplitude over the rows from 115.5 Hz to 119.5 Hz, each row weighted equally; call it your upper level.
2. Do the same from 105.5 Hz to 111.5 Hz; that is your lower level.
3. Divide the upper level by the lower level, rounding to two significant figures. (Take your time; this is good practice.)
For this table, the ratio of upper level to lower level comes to 0.74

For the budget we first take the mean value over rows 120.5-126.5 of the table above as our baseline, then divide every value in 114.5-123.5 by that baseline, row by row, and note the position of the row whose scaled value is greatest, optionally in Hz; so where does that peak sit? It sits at 116.0 Hz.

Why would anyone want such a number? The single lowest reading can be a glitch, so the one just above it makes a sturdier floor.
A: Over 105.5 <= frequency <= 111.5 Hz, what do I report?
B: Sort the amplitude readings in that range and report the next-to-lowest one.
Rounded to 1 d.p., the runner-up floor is 21.9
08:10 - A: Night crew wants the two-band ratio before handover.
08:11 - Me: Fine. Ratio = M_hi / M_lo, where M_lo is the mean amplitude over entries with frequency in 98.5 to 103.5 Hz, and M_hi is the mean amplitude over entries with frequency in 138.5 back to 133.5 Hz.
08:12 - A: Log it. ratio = 1.1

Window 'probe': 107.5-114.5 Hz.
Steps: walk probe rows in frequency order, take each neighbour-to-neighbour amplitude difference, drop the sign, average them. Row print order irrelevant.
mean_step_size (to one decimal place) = 1.0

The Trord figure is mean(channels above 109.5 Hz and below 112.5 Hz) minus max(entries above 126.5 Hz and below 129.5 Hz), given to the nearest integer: -1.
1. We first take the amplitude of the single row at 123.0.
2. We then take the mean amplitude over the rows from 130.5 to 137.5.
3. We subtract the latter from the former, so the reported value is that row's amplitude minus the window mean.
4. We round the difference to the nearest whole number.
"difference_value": -10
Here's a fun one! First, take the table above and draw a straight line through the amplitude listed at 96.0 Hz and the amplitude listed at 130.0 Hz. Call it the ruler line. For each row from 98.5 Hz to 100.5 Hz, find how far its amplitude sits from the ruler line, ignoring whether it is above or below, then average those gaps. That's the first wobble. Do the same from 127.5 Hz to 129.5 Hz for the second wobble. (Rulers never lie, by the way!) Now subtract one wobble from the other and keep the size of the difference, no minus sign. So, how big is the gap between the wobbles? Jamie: 0.0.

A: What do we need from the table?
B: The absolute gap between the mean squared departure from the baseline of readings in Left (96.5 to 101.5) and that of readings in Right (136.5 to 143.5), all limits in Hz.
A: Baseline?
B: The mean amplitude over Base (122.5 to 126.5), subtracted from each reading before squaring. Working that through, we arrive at 159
